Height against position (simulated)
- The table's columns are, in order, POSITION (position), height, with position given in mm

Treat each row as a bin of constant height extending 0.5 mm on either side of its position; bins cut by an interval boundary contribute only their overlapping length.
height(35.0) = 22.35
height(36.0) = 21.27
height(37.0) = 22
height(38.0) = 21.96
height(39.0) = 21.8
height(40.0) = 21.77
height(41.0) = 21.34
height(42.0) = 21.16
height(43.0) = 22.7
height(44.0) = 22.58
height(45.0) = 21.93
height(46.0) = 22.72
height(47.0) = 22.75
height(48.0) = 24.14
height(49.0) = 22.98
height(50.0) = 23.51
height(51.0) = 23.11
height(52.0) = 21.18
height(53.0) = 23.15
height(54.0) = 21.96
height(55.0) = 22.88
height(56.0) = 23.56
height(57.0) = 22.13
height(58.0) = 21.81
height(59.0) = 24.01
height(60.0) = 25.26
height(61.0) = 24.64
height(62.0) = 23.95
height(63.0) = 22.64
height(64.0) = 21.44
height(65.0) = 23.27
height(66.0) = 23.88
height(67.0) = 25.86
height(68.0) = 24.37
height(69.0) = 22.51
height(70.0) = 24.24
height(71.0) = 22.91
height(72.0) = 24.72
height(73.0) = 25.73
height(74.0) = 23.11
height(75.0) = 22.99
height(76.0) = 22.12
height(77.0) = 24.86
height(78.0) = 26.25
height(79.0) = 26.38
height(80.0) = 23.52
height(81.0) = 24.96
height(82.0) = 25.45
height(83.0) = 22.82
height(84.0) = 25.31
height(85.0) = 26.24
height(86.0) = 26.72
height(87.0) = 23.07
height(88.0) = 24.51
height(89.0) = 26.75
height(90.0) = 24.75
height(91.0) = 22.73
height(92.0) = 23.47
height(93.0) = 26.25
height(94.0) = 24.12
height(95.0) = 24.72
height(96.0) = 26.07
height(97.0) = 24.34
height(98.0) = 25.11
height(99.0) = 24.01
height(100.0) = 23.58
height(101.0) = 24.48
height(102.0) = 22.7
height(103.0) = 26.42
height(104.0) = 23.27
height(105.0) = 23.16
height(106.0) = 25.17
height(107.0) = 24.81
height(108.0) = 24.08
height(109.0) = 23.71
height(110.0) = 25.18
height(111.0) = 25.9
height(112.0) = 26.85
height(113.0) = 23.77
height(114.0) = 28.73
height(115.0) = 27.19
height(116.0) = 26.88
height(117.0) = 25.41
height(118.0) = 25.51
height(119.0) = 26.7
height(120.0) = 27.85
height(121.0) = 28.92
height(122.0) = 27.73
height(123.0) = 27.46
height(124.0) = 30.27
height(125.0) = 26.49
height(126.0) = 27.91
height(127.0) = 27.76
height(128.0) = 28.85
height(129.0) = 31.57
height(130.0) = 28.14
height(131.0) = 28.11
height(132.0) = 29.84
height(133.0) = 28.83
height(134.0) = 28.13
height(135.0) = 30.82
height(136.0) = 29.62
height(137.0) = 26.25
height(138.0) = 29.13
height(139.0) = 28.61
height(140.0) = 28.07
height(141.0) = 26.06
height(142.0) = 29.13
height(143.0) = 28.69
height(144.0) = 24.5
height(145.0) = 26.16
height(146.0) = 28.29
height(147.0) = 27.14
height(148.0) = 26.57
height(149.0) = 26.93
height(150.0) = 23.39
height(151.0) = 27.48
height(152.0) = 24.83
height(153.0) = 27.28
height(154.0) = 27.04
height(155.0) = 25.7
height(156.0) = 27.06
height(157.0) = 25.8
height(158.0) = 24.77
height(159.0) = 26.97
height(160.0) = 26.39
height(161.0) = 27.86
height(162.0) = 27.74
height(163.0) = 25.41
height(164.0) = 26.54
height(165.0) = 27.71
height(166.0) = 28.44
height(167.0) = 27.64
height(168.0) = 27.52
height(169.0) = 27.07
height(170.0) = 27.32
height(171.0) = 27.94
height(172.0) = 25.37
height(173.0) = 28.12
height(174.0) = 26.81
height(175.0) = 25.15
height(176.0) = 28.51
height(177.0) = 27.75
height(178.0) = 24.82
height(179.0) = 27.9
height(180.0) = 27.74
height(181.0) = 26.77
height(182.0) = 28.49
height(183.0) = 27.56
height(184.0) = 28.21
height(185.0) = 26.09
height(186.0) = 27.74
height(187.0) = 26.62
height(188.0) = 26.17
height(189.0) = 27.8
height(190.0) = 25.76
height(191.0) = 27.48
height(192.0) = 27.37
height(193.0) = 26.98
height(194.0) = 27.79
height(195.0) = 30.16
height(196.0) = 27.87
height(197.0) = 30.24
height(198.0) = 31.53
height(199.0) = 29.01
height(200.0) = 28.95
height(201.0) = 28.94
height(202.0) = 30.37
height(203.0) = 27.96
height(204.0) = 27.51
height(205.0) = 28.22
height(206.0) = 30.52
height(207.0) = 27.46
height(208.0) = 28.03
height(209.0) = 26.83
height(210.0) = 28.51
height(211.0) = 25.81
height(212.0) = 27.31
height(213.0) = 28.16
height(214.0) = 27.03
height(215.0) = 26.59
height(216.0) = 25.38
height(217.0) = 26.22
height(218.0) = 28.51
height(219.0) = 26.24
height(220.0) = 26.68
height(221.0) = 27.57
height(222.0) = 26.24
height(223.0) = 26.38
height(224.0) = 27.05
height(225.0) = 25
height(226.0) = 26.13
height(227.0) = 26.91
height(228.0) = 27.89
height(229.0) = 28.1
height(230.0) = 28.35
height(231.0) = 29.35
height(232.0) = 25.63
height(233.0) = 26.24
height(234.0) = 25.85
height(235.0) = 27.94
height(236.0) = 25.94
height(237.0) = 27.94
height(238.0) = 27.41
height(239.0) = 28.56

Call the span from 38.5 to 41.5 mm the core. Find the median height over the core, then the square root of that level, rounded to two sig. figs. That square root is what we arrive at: 4.7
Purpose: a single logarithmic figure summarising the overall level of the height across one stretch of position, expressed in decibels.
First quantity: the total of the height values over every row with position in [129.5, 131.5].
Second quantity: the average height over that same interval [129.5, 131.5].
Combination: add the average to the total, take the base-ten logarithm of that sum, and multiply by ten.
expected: 19.3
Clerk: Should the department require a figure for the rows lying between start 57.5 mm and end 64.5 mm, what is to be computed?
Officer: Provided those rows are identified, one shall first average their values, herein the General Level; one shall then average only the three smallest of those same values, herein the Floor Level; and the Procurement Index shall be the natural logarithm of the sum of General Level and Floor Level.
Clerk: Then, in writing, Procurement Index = 3.81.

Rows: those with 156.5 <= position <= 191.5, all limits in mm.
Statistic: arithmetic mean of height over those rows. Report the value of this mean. 27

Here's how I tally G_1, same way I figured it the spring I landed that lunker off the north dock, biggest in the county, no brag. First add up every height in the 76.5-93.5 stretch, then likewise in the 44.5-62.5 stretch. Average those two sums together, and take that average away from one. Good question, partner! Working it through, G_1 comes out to -419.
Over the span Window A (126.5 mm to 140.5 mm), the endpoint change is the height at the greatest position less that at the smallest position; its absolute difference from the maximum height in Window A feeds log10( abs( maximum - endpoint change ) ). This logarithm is 1.49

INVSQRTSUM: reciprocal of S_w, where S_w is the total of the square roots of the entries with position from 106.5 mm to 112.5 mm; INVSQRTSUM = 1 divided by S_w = 0.0333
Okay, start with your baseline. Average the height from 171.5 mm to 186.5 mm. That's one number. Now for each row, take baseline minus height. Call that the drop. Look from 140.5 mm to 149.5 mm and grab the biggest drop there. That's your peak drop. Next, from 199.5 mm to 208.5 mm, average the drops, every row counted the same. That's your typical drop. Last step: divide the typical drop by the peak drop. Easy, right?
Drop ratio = -0.58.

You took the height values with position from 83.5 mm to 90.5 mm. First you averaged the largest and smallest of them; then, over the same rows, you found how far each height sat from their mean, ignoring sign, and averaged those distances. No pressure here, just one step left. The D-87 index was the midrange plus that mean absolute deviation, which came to 26.0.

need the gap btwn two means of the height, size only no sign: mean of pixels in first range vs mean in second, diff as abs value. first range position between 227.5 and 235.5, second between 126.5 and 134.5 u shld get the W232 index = 1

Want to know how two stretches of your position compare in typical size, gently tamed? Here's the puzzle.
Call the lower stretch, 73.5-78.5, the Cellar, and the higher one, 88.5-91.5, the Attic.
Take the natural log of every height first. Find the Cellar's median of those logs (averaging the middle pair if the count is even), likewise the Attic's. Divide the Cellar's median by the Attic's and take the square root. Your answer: 0.99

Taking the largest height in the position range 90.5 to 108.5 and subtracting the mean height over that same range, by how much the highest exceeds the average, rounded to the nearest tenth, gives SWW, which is 2.1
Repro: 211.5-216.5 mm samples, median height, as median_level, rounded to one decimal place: 27.0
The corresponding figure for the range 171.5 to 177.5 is 27.3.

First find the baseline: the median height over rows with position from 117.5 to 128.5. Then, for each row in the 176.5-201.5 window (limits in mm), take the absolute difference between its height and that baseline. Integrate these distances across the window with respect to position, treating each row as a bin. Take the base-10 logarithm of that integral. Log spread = 1.41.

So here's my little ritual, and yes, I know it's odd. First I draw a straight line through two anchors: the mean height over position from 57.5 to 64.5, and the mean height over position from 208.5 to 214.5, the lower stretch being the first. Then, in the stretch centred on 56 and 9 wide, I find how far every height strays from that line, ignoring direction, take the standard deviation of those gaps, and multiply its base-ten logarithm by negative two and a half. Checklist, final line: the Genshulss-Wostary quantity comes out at 0.4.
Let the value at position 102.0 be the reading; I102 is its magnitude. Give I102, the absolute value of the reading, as 22.7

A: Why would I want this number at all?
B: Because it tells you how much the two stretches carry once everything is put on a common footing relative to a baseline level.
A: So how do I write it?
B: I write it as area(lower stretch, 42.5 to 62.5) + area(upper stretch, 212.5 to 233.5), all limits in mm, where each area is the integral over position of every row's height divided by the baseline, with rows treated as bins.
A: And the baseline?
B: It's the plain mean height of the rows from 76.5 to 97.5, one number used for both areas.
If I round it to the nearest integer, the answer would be 41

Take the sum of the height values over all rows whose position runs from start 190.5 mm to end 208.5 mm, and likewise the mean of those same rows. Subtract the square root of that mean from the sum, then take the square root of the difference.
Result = 22.6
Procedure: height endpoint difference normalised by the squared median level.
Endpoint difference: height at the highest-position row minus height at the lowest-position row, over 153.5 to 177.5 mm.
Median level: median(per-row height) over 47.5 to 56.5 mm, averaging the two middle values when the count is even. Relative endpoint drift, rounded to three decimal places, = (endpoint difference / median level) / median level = 0.001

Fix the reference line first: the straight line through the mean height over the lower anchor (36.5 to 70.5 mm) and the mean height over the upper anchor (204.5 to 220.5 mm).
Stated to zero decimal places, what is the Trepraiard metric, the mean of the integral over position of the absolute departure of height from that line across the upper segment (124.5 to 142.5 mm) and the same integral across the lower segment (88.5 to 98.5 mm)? 36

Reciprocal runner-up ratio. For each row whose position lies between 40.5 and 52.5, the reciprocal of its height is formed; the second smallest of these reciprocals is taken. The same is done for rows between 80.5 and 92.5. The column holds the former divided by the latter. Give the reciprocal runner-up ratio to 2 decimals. 1.14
